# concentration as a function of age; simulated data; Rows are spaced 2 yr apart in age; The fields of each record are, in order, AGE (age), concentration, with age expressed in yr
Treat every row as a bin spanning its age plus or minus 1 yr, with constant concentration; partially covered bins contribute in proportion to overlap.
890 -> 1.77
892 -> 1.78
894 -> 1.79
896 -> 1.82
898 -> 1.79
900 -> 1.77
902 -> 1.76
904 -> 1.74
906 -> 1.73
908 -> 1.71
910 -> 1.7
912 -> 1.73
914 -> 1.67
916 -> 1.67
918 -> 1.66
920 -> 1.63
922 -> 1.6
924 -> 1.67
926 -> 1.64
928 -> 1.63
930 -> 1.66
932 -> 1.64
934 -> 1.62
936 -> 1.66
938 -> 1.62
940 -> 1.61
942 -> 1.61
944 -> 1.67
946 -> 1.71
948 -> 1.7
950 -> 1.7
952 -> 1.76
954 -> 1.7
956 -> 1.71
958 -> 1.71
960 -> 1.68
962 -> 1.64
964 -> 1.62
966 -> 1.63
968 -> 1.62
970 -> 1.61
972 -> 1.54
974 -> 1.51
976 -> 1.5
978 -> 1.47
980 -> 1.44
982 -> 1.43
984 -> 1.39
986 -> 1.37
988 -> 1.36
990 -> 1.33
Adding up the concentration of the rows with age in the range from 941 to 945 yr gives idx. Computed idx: 3.28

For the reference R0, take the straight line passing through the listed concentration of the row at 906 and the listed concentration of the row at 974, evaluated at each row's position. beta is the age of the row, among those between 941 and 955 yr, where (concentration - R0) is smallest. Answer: 942 yr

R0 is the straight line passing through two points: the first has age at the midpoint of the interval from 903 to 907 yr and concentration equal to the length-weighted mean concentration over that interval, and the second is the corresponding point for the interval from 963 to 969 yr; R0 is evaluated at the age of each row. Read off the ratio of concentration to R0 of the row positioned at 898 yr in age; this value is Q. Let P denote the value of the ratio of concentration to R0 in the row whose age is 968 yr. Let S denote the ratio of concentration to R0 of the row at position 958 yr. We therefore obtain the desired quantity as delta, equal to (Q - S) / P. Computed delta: -0.02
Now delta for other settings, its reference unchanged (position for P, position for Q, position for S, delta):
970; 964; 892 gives -0.02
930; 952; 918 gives 0.10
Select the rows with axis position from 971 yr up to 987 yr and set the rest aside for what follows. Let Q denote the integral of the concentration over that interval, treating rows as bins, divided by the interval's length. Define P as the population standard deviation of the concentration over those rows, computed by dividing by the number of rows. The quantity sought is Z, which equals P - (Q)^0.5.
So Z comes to -1.15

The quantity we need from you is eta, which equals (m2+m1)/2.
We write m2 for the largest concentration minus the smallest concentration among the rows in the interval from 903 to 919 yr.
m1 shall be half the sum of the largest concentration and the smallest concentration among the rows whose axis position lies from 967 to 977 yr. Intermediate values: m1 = 1.56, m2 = 0.0800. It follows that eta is 0.820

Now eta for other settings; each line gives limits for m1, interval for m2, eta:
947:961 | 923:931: 0.880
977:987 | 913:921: 0.730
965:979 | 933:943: 0.800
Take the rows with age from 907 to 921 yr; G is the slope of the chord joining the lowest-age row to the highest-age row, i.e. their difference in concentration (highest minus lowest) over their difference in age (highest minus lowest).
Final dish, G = -0.007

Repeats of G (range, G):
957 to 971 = -0.008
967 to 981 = -0.015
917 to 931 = 0.000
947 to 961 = -0.002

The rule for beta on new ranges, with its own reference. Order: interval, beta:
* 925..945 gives 928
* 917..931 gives 922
